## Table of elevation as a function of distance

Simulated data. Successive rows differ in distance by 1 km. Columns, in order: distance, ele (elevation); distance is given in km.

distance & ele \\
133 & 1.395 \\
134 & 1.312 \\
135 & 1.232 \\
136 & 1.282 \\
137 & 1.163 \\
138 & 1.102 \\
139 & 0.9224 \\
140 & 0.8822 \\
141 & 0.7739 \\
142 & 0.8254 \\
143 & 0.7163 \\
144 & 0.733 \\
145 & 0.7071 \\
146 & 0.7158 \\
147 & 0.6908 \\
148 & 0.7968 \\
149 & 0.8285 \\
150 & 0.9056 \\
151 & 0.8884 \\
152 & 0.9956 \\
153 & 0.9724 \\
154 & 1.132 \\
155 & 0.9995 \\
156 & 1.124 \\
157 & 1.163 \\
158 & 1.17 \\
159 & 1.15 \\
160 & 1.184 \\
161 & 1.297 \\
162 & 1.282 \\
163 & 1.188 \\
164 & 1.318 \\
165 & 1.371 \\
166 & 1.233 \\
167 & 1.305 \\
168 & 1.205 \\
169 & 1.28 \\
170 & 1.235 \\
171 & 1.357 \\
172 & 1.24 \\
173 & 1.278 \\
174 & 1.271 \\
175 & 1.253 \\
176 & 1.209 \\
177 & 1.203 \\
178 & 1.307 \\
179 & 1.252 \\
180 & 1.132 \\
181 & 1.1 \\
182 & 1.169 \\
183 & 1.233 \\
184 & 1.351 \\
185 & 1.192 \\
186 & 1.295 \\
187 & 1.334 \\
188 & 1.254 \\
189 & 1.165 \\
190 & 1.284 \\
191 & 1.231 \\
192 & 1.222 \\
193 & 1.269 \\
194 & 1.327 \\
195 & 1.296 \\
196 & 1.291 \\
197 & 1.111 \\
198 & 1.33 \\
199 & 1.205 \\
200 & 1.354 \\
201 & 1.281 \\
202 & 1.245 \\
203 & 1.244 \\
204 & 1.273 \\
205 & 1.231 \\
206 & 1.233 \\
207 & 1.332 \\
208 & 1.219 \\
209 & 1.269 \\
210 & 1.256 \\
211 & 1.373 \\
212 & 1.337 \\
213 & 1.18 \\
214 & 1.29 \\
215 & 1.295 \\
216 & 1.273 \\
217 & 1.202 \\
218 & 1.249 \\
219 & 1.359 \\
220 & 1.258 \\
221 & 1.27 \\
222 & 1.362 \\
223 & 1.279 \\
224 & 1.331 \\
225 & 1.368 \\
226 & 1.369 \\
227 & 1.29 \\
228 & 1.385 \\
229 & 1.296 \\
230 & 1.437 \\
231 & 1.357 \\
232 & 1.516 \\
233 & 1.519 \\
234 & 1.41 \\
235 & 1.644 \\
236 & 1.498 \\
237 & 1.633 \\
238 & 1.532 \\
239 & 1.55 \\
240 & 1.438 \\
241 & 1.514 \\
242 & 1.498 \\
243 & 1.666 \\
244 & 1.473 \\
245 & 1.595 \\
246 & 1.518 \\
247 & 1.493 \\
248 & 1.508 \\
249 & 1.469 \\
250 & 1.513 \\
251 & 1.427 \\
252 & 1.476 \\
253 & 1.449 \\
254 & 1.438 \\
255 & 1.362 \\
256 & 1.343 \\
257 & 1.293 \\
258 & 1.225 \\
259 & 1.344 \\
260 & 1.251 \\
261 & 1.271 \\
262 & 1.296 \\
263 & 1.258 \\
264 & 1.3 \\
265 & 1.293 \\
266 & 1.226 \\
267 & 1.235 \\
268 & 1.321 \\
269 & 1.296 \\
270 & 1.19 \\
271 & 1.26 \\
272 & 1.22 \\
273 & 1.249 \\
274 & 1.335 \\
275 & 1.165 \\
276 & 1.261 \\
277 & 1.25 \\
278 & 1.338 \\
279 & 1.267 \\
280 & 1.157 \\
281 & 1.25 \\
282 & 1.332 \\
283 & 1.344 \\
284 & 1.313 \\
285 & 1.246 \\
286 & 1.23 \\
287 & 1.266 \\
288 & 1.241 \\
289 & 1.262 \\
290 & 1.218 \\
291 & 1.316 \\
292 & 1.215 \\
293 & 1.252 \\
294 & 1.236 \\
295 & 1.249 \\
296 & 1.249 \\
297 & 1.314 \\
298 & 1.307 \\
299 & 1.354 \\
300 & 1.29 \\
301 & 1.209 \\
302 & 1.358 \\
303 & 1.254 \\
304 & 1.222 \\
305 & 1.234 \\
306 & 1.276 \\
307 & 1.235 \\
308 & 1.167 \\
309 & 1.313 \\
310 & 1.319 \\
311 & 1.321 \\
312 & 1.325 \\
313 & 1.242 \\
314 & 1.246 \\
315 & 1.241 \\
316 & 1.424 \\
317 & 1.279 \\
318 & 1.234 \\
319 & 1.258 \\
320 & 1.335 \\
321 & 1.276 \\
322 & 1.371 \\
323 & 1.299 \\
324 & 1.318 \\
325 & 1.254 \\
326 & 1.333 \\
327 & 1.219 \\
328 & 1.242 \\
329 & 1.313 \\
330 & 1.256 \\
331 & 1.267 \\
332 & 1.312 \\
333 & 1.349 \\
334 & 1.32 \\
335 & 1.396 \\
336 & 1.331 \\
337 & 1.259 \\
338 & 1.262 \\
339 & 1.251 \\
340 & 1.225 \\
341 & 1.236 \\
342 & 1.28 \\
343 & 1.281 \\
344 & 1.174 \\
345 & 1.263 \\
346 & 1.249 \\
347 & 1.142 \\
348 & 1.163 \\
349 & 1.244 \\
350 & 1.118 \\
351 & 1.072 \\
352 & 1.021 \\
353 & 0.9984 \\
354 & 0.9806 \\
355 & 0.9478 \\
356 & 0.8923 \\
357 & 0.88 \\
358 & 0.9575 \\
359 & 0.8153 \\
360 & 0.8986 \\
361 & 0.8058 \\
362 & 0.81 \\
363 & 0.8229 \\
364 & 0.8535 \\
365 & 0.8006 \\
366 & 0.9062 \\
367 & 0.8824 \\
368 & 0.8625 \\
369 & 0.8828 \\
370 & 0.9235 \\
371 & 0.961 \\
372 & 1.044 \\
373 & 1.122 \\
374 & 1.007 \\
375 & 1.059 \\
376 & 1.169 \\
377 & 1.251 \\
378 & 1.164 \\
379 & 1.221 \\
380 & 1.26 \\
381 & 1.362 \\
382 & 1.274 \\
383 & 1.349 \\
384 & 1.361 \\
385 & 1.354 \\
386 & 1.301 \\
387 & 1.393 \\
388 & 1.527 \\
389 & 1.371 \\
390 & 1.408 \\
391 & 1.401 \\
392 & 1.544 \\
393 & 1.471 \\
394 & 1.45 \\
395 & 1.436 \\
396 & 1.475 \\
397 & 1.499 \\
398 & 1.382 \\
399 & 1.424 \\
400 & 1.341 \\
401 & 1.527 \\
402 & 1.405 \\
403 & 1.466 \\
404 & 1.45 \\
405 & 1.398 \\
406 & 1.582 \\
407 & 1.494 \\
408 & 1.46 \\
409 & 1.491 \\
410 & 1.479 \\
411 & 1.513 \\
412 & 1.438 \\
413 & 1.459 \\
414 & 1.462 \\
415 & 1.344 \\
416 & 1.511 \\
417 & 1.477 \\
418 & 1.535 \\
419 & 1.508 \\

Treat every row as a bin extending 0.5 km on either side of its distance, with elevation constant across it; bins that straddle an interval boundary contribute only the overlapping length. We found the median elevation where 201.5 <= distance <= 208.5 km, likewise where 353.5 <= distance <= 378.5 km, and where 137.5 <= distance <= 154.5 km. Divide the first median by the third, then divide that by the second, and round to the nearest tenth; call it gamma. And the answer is 1.7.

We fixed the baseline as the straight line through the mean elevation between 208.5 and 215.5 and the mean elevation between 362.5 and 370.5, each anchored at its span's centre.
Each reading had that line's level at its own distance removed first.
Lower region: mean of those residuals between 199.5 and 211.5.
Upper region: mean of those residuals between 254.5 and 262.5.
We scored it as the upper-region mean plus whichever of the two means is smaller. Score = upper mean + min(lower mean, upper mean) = 0.11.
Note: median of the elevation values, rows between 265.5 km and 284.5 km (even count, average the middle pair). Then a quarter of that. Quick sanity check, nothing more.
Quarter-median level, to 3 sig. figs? 0.315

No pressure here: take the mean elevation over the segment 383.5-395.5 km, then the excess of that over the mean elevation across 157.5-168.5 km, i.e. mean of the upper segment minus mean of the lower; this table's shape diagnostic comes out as 0.2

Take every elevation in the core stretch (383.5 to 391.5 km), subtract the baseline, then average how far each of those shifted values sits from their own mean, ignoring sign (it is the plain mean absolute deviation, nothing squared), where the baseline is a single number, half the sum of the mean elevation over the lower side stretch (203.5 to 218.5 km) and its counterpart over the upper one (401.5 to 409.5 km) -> 0.043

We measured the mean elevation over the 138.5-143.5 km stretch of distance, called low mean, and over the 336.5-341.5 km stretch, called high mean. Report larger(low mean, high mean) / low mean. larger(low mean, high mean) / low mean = 1.51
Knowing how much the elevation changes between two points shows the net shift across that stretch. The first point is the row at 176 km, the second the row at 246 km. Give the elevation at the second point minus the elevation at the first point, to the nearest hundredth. 0.31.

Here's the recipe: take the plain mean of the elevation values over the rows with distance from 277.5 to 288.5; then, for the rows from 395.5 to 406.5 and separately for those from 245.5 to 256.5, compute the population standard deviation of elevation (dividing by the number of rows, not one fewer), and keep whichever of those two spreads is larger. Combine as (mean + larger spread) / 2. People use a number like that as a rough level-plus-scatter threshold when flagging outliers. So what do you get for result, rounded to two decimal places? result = 0.67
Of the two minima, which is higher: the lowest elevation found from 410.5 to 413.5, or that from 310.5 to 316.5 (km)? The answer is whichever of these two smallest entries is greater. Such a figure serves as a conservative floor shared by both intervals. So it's 1.44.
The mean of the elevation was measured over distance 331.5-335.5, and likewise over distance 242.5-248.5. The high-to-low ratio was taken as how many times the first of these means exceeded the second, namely 0.87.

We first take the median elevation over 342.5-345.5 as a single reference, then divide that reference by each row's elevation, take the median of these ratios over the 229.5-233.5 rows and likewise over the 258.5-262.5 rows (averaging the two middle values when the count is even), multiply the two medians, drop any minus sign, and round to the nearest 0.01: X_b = 0.84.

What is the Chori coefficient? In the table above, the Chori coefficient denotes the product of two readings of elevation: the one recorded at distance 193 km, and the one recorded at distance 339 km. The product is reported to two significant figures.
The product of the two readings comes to 1.6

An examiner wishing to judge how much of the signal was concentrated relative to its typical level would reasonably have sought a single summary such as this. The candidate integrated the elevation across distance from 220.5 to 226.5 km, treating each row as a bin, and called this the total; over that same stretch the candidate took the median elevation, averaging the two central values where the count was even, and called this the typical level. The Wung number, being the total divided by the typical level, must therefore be 5.93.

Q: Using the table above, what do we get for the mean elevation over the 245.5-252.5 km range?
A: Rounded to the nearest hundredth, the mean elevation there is 1.49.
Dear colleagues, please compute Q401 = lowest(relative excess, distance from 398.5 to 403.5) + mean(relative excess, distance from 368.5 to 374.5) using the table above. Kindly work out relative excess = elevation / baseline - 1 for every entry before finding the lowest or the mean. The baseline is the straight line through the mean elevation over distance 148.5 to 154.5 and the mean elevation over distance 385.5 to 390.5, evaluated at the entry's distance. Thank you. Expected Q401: -0.33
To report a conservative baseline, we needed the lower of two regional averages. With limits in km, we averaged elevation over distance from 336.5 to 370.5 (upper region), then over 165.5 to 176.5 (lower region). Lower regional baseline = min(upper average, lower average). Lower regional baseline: 1.03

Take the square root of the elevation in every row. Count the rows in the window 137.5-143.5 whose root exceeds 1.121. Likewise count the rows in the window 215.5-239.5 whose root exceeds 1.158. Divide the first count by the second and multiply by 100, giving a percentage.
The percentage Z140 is 0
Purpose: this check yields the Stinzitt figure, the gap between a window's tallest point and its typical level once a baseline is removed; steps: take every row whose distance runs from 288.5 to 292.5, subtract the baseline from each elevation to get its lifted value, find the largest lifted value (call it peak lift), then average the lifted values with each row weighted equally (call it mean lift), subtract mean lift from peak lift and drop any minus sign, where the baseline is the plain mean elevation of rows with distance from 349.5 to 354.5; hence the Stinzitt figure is 0.06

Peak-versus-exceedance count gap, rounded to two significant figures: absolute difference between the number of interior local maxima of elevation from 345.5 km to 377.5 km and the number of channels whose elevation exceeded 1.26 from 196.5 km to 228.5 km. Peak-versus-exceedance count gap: 14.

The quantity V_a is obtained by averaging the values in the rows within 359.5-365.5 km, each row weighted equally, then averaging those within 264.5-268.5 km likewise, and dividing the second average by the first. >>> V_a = 1.5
